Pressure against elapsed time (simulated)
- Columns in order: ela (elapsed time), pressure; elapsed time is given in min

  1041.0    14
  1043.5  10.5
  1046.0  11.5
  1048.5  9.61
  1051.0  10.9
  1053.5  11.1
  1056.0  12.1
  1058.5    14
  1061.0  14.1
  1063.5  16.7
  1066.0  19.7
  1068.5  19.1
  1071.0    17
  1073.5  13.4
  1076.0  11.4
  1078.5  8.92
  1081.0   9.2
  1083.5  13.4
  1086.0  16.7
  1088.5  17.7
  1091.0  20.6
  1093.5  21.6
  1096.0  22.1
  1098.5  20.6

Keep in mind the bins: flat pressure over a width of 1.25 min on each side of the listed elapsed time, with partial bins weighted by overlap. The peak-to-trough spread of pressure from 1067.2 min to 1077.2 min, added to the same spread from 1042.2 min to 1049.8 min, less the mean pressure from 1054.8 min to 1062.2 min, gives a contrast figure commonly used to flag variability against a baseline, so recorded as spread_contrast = -4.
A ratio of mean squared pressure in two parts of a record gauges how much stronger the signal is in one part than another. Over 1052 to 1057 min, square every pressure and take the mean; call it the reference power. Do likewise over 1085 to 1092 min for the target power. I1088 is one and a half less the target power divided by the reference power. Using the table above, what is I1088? -1.0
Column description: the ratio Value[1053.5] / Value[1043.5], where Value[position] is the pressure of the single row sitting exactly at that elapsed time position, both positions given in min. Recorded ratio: 1.1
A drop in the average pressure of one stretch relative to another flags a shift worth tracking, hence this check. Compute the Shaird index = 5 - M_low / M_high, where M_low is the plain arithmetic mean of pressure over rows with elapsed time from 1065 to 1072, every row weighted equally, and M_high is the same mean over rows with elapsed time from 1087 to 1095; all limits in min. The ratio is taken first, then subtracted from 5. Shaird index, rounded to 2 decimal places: 4.07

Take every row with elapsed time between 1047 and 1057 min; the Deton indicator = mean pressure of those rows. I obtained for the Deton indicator 10.9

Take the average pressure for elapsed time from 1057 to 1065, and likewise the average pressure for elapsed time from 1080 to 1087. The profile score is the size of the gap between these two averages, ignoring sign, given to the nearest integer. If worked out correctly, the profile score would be 2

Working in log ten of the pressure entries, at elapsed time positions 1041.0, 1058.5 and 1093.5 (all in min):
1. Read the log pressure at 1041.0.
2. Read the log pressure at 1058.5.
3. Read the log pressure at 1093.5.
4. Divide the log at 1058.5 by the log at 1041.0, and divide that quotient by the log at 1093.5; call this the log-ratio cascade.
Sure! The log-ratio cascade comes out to 0.75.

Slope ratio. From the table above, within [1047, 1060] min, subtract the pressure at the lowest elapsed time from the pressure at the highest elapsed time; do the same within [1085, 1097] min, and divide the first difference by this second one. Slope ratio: 0.8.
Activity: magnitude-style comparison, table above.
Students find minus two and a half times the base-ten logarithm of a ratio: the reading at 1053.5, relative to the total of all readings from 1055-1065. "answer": 1.77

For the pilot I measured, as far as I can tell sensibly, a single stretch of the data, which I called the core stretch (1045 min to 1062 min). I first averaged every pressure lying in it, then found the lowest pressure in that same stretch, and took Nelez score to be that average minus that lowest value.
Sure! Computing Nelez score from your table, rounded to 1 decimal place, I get 2.3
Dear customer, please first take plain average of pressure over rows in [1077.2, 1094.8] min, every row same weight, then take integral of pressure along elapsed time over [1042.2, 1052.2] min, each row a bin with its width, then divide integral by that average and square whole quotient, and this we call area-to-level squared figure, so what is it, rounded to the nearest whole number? 47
